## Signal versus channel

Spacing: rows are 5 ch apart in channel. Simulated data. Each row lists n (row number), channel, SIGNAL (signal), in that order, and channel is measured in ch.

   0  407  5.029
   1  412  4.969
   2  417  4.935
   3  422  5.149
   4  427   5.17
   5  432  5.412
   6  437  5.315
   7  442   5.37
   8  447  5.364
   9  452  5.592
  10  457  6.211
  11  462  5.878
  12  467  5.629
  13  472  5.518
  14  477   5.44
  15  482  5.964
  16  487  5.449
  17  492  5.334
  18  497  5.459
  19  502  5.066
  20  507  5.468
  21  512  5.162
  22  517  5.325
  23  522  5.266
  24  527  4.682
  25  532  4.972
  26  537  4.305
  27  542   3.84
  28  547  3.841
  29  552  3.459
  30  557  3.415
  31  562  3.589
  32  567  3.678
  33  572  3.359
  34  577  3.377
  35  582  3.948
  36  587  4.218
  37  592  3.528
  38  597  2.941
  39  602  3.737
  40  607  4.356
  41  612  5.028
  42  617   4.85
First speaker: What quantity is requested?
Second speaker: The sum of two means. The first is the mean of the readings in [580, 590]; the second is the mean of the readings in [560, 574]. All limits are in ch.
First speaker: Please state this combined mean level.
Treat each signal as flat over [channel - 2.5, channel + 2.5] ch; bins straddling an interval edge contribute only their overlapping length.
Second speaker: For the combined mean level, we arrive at 7.6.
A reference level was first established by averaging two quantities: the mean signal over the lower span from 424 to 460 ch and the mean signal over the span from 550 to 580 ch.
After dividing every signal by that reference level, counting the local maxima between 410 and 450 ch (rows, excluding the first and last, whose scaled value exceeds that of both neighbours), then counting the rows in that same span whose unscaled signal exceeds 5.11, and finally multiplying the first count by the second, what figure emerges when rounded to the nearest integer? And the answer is 12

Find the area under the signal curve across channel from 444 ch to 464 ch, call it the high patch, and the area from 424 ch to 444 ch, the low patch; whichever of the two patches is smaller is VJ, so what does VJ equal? 106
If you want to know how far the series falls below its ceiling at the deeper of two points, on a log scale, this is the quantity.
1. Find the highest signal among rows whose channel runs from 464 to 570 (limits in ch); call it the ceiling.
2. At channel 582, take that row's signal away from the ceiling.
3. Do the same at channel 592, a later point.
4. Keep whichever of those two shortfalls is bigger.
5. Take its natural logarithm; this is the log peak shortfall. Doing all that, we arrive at 0.9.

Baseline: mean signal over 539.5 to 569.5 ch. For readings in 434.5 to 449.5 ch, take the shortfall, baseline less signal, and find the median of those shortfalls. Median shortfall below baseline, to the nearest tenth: -1.7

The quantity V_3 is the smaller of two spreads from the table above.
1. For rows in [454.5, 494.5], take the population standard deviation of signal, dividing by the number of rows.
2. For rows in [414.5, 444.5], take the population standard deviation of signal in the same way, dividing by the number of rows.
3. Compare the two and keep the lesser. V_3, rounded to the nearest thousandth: 0.162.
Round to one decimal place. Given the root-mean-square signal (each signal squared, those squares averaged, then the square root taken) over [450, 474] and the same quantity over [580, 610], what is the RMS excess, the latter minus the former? -2.0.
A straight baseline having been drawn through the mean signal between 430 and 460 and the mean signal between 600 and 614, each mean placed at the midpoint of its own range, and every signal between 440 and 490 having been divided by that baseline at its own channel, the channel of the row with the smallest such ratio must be 442 ch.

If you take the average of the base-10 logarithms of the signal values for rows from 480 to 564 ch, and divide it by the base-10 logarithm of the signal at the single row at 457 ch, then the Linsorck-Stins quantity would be 0.84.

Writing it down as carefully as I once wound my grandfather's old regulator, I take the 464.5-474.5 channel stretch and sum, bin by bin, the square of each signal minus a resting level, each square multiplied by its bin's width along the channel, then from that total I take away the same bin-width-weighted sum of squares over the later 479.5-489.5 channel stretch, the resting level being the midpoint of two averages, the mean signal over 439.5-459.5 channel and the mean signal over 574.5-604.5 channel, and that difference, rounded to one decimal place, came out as -3.3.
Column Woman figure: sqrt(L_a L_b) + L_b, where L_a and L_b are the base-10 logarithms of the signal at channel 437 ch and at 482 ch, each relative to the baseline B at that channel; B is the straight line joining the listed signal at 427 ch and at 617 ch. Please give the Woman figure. 0.10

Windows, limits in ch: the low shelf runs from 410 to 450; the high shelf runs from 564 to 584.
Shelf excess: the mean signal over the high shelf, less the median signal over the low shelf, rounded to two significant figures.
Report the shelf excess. -1.7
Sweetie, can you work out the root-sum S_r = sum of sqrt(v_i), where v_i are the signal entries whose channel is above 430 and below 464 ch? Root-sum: 17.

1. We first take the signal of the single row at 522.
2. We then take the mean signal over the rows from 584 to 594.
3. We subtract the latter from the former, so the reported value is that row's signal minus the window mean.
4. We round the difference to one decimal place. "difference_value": 1.4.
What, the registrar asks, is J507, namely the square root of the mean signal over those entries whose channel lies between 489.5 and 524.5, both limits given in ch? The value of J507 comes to 2.3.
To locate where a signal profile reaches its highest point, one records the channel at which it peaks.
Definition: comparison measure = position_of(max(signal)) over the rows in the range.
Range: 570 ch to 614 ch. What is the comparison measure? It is 612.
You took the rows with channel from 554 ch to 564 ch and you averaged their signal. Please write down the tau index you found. 3.50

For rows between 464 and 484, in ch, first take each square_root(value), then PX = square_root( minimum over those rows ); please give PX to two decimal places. 1.53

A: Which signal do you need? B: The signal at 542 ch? 3.84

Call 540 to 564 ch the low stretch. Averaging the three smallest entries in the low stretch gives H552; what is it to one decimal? 3.5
